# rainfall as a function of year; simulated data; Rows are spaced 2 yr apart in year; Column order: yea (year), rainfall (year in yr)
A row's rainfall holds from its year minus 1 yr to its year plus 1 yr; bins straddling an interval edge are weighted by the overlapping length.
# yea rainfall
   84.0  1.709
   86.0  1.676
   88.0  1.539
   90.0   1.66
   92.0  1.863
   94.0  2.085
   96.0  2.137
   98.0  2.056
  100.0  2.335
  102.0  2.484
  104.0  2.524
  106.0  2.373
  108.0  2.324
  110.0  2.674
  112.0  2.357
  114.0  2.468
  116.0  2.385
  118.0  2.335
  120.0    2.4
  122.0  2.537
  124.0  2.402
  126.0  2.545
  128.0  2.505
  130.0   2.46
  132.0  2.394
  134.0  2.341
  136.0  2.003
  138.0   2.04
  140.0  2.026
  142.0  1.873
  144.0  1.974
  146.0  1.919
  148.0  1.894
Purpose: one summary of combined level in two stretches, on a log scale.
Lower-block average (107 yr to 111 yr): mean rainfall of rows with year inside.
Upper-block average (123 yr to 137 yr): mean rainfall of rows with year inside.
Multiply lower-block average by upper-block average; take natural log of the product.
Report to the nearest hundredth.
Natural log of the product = 1.78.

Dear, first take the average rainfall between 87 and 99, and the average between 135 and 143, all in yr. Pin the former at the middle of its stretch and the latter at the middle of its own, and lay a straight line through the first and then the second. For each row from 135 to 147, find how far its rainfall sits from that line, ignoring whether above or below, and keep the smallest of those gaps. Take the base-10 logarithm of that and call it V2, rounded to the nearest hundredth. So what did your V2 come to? -1.66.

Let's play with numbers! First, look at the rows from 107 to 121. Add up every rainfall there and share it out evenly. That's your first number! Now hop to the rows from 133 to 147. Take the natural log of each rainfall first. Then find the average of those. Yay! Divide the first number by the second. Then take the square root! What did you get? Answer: 1.86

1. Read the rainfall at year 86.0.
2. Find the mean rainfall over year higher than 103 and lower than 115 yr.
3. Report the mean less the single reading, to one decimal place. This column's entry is 0.8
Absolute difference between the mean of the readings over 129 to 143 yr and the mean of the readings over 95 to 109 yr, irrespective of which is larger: 0.16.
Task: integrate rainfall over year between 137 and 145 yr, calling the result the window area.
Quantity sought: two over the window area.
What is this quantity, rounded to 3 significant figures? 0.126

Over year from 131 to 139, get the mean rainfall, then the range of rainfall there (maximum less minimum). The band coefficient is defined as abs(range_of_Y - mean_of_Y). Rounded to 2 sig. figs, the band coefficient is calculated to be 1.8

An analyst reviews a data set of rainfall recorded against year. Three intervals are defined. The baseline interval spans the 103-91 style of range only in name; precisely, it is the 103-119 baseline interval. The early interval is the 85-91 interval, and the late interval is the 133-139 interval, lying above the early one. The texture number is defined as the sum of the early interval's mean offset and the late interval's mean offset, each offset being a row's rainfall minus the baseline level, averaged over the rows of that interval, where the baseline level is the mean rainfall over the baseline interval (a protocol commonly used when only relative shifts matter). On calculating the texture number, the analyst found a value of -1.1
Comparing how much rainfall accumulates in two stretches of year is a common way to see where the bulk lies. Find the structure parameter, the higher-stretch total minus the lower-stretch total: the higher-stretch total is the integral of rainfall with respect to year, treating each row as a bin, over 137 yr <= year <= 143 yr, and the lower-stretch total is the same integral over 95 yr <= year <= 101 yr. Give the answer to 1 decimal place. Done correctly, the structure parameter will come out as -1.2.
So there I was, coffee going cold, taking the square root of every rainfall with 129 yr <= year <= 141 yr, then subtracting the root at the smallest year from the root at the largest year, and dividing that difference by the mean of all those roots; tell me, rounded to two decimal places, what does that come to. -0.10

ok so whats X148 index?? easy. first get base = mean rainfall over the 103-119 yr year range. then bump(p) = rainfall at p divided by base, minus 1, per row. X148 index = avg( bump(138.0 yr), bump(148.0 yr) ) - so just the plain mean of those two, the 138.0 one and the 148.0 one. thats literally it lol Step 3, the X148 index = -0.19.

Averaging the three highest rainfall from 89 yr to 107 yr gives 2.46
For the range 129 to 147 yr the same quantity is 2.40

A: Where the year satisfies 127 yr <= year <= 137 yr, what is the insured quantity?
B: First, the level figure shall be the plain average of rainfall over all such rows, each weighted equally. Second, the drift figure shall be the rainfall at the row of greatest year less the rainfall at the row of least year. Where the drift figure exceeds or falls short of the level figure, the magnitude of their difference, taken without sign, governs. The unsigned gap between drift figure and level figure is 2.8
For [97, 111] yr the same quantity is 1.8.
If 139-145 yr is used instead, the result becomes 2.0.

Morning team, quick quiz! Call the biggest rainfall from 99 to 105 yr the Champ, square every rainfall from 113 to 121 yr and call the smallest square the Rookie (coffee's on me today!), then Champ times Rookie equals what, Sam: 13.8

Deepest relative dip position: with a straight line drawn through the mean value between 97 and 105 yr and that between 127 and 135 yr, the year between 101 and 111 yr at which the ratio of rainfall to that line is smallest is 108.0 yr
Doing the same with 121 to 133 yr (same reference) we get 132.0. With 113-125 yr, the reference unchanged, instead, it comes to 118.0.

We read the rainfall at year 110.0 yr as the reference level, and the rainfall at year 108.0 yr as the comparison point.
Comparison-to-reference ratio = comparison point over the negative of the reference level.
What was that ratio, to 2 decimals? -0.87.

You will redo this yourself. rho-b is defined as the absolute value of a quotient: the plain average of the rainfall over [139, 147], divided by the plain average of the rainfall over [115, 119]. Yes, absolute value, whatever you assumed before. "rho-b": 0.83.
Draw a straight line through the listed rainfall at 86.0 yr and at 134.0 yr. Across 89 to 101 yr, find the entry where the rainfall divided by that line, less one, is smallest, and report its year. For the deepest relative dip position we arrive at 90.0 yr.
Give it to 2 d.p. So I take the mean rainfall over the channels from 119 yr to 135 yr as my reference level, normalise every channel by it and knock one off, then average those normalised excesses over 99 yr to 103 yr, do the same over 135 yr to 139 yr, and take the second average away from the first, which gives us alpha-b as 0.16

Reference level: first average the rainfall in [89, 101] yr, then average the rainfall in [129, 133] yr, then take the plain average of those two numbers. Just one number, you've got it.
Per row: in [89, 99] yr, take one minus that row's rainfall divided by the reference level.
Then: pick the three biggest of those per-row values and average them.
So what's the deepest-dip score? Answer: 0.16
